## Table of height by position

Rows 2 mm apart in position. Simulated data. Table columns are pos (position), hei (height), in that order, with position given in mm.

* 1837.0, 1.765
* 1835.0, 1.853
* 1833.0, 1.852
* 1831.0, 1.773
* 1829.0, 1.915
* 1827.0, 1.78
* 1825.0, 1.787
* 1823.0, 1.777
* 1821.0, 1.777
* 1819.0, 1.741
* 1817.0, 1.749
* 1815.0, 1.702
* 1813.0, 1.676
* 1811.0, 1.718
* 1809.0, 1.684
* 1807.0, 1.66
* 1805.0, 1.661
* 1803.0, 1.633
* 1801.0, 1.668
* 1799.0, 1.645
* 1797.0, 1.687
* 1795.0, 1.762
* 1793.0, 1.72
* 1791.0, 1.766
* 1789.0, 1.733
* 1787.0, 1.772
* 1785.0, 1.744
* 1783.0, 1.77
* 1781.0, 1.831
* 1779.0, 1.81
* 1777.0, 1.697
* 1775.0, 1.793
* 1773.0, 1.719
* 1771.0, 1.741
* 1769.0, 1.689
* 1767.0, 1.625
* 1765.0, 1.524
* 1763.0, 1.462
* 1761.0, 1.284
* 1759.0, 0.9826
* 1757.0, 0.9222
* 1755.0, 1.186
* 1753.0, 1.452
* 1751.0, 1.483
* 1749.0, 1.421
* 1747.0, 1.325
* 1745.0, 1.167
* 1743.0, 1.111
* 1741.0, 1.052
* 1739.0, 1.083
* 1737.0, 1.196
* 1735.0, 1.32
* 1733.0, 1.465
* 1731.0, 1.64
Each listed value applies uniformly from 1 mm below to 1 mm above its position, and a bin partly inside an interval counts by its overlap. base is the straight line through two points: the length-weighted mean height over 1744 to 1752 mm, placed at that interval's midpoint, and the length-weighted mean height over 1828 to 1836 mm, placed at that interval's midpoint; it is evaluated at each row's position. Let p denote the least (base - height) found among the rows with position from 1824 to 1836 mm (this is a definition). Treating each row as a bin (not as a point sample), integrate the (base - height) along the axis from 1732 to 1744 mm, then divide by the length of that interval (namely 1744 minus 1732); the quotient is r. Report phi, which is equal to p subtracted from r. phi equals 0.17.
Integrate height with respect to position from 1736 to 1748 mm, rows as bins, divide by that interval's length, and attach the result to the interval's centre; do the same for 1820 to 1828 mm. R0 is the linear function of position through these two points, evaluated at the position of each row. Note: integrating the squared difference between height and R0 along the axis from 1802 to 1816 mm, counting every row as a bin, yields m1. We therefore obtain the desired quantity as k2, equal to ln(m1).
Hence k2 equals -5.1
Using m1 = 0.0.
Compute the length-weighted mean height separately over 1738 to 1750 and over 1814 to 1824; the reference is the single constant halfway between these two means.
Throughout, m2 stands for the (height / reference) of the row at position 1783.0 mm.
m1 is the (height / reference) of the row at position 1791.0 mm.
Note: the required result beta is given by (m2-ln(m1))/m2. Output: 0.85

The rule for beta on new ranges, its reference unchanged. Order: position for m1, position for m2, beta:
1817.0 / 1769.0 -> 0.85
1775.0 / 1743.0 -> 0.74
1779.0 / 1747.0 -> 0.77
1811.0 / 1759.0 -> 0.77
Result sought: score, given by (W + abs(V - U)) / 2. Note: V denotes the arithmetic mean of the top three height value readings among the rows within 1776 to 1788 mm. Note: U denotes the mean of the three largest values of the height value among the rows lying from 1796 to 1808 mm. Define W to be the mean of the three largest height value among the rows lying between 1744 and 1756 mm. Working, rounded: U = 1.7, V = 1.80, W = 1.45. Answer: 0.79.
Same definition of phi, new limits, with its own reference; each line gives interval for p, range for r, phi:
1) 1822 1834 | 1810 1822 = 0.11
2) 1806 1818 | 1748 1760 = 0.14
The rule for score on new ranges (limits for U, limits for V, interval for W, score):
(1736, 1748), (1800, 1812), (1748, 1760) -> 0.96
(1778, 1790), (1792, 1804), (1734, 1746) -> 0.65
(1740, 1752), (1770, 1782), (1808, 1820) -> 1.07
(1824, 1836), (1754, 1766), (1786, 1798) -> 1.11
